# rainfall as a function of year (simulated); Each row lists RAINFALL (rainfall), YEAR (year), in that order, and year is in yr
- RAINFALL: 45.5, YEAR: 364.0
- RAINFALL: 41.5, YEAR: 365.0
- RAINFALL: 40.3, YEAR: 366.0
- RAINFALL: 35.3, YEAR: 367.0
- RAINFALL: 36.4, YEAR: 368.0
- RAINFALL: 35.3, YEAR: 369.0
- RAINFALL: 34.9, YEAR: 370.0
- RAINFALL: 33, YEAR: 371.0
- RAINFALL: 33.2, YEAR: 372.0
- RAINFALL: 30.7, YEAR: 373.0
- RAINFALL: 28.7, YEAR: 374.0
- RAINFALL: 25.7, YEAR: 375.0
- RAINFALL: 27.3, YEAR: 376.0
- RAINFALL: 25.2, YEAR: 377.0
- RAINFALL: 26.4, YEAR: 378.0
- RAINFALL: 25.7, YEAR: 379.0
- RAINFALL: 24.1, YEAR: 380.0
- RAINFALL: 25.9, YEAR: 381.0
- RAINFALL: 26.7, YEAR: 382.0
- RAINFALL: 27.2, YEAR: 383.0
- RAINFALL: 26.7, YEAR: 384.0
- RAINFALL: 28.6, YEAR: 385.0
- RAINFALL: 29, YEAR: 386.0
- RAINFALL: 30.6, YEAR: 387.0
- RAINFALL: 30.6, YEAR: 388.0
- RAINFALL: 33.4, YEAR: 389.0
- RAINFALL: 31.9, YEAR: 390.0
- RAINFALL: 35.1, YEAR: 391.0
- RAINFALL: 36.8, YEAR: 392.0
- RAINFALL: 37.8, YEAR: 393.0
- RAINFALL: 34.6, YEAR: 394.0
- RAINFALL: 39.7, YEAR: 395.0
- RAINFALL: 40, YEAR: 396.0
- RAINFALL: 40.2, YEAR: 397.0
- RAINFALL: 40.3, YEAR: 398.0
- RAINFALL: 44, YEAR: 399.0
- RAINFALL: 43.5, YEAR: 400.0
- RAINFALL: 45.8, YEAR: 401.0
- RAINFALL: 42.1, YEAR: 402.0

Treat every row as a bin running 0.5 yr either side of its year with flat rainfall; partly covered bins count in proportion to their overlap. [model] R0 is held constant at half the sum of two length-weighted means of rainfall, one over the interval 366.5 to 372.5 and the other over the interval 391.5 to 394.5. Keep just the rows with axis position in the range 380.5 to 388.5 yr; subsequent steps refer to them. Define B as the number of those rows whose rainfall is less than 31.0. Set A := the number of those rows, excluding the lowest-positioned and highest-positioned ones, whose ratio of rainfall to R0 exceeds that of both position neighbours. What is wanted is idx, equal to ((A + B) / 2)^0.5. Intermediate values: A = 1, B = 8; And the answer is 2.1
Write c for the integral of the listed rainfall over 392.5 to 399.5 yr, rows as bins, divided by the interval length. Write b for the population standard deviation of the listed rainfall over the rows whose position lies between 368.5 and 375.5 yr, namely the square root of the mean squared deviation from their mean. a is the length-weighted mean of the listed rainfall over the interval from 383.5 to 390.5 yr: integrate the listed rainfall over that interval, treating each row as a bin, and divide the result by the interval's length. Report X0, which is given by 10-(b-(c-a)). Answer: 16.2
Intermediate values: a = 30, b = 3.2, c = 40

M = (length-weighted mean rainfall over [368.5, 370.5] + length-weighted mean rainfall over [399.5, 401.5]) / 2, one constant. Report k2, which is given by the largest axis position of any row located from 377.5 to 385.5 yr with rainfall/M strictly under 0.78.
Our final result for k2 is 385.0 yr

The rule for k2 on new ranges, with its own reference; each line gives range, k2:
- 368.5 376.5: 376.0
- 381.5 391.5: 388.0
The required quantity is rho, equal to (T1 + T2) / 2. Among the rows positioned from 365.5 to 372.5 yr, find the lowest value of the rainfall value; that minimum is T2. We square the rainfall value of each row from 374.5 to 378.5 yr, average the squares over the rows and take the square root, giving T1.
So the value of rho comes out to 30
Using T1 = 26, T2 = 33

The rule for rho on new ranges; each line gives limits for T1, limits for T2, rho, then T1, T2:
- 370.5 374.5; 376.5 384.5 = 28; 31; 24.1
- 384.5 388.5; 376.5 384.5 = 27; 30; 24.1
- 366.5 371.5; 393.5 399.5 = 35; 35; 34.6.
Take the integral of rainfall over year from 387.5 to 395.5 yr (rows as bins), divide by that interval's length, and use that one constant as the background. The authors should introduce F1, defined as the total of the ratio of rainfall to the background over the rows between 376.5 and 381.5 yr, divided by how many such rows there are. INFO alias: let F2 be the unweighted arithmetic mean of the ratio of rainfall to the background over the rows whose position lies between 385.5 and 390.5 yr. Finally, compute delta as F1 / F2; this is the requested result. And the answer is 0.82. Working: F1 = 0.73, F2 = 0.89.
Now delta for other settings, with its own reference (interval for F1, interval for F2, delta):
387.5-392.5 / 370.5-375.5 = 1.11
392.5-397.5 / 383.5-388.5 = 1.32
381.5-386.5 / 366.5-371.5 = 0.79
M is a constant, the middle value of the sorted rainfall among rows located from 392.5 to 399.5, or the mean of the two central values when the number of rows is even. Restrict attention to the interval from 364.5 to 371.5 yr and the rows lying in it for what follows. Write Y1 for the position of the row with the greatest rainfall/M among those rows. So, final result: 365.0 yr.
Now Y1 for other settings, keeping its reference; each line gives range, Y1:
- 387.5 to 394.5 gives 393.0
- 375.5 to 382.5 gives 376.0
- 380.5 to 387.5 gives 387.0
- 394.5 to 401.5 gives 401.0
